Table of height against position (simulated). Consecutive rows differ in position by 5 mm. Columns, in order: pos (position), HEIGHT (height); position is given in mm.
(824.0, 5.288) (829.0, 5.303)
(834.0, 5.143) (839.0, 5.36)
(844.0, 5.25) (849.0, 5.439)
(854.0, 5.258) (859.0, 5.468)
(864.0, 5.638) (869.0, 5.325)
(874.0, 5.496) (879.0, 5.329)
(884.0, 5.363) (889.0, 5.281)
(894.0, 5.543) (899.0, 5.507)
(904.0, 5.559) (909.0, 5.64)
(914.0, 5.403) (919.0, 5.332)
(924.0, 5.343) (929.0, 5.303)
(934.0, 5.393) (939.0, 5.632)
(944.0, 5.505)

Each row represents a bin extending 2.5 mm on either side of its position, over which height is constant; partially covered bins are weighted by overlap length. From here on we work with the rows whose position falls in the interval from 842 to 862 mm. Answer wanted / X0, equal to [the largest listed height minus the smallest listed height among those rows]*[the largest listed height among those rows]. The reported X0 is 1.19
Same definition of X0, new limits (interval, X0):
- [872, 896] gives 1.45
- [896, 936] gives 1.90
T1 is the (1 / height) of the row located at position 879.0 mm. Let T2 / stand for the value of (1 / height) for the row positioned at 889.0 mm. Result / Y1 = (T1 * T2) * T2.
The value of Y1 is 0.0067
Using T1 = 0.188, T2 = 0.189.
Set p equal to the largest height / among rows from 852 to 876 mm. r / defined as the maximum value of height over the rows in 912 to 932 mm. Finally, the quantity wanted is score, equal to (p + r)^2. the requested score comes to 121.9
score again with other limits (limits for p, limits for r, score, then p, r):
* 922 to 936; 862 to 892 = 121.7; 5.393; 5.638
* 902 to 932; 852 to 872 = 127.2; 5.64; 5.638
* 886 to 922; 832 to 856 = 122.7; 5.64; 5.439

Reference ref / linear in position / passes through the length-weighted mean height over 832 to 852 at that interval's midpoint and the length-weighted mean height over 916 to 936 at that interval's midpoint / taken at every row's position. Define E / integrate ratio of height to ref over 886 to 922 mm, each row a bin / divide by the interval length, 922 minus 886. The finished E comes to 1.02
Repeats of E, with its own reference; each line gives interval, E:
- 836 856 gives 1.00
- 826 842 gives 0.99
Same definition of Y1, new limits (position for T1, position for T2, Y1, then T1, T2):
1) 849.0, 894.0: 0.0060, 0.184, 0.180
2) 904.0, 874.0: 0.0060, 0.180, 0.182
